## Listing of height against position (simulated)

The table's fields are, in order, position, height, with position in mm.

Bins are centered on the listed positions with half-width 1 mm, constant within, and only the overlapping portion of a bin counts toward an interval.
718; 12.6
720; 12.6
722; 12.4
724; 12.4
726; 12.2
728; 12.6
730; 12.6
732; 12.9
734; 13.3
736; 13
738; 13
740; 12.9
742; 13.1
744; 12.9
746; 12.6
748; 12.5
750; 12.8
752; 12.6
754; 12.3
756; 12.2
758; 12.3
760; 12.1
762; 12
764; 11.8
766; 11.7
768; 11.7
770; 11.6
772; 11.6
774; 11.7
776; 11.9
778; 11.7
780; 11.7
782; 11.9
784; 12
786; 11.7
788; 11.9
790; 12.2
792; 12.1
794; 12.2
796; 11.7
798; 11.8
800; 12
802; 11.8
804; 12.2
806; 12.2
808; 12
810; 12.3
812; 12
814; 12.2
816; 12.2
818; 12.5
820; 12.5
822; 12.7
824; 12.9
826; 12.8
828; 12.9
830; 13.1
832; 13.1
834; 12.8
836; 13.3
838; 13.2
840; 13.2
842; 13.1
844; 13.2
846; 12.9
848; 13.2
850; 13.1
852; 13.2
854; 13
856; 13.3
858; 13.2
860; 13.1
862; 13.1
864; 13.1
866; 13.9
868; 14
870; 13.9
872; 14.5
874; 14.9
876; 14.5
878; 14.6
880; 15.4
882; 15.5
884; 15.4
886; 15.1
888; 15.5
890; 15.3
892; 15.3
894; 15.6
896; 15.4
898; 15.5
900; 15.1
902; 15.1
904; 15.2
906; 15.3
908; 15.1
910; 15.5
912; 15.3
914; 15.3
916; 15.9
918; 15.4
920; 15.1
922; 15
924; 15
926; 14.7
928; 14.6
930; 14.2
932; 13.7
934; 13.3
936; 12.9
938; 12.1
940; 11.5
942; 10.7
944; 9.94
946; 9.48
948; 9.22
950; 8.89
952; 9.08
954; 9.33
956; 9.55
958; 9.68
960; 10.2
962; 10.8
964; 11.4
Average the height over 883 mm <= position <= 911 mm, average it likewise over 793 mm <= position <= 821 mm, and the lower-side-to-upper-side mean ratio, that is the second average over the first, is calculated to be 0.79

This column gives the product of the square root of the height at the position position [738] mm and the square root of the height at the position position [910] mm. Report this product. 14.2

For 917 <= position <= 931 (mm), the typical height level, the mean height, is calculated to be 14.9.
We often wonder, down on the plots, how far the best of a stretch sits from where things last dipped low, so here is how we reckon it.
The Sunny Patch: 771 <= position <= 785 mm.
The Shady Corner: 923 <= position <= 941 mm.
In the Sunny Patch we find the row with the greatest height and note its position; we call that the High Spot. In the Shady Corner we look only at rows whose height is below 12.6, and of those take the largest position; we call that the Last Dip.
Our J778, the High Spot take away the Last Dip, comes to -156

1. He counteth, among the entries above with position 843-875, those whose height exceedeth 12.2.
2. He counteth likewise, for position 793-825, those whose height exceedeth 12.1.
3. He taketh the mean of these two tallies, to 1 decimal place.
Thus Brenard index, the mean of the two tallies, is 13.0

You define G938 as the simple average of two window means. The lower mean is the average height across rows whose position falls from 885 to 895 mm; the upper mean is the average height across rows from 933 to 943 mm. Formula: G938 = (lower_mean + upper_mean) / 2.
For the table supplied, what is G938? 13.7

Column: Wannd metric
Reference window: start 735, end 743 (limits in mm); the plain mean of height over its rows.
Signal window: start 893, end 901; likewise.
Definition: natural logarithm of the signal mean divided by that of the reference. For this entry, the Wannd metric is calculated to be 0.17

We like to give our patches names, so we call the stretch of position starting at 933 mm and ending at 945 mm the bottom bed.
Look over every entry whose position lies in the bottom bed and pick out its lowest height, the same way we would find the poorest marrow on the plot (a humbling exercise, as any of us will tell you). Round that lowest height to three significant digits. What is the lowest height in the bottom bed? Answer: 9.94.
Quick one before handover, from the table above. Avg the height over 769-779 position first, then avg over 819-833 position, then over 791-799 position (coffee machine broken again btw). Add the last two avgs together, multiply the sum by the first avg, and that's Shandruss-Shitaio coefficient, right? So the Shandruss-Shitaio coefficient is 290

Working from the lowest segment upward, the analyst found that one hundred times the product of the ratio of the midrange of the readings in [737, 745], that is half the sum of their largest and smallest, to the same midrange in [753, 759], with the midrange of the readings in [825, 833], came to 1374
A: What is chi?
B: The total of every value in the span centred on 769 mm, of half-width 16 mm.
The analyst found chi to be 190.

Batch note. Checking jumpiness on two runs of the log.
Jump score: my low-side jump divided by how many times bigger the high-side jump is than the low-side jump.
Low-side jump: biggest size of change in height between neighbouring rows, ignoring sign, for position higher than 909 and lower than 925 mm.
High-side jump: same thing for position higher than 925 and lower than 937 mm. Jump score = 0.7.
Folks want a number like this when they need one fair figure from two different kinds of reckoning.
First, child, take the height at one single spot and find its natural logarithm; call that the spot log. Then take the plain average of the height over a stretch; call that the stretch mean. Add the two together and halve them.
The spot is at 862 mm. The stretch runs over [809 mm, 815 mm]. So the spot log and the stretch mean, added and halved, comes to 7.4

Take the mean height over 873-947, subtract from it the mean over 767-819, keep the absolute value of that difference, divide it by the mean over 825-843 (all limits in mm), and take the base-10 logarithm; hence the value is -0.72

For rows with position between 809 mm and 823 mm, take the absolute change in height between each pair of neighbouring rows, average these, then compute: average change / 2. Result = 0.083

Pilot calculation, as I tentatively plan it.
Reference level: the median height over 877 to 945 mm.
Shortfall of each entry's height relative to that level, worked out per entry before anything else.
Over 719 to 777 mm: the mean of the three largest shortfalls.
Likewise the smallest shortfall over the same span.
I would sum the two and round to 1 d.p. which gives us 5.3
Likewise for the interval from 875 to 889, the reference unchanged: 0.0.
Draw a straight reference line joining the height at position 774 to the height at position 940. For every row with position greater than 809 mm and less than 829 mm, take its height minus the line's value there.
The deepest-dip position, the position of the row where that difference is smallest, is 812 mm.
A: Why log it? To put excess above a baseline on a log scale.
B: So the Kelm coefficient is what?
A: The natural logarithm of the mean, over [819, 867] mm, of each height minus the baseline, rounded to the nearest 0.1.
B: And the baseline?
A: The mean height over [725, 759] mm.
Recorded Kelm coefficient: -1.0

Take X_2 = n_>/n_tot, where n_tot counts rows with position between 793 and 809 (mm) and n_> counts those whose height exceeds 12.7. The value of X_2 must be 0.00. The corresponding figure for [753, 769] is 0.00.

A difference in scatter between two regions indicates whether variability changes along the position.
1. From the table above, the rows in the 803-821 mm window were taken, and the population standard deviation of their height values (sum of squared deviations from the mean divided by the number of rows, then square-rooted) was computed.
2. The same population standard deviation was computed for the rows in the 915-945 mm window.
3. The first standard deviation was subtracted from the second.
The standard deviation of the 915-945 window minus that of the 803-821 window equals 1.6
